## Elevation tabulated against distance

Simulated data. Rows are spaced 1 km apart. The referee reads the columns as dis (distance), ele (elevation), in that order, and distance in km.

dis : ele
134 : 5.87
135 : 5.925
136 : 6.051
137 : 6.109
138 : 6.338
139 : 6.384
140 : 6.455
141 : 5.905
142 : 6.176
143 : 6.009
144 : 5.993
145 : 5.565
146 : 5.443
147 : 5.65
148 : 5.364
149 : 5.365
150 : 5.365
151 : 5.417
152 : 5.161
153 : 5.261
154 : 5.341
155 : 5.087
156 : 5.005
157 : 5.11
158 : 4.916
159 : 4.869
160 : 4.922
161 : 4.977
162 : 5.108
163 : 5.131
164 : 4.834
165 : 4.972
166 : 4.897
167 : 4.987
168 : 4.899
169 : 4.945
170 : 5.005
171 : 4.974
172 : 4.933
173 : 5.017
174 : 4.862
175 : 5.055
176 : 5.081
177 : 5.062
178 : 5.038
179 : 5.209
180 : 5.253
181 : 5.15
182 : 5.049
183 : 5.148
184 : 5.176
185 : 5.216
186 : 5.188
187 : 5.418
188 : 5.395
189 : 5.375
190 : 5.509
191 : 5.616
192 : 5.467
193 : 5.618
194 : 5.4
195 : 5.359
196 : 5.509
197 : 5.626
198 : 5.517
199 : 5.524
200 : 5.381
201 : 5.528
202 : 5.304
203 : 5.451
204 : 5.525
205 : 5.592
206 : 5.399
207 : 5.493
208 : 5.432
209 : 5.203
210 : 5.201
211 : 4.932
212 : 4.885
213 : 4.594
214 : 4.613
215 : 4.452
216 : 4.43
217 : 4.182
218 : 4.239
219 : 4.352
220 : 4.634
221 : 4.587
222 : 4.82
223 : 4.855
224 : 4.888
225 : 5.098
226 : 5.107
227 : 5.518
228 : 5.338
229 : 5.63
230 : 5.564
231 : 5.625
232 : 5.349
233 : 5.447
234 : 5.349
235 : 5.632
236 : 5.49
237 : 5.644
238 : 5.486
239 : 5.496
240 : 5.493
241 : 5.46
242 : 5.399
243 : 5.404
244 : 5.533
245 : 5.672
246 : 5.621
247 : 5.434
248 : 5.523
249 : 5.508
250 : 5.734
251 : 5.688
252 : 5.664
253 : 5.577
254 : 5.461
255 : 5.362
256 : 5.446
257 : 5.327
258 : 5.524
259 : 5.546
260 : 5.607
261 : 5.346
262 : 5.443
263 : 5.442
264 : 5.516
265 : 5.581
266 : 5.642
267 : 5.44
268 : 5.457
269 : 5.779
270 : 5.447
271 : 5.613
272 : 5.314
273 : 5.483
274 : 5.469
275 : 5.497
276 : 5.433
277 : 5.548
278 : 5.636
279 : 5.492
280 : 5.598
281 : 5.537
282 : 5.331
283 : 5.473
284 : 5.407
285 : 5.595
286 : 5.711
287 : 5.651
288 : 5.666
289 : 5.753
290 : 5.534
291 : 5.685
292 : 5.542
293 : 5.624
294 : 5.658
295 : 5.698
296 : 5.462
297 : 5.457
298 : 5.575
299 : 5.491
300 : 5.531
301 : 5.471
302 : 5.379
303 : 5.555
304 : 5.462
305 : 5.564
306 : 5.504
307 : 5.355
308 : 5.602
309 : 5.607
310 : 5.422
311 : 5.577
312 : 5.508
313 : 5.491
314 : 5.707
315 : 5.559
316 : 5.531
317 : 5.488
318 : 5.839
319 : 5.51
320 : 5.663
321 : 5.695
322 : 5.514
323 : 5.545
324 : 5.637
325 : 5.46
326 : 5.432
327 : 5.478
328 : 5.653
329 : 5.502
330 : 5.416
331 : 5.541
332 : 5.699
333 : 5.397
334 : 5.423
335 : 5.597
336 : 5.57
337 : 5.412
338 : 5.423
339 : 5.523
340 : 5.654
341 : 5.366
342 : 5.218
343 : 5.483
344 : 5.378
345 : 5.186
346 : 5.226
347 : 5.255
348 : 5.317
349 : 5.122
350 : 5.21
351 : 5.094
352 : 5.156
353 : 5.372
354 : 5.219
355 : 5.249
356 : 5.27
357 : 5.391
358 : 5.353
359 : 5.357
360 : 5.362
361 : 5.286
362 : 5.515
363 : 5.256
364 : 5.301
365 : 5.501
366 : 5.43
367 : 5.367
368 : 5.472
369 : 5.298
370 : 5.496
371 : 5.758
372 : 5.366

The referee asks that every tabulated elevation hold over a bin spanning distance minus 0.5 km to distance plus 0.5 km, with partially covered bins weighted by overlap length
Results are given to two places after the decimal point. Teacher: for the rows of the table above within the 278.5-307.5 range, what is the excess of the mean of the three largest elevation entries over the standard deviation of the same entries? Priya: 5.61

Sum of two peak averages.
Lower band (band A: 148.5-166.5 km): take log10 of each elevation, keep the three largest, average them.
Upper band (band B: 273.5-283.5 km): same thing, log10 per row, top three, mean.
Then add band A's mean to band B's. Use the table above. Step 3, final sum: 1.48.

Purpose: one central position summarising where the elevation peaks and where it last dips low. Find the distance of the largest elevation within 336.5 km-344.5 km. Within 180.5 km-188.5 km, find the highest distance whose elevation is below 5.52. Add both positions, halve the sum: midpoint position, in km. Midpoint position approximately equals 264.0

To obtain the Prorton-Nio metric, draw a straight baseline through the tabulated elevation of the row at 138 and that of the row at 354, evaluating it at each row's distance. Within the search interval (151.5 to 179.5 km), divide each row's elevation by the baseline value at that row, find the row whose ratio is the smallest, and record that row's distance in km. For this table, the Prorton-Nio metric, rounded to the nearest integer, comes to 164 km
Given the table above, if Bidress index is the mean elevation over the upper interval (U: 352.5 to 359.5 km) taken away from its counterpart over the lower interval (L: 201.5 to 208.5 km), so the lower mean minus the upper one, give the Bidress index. 0.14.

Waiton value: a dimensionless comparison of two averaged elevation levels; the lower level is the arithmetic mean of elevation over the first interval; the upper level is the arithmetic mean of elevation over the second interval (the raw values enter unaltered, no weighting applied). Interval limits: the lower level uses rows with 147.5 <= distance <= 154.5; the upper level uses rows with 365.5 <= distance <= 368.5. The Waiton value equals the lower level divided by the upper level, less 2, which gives -1.02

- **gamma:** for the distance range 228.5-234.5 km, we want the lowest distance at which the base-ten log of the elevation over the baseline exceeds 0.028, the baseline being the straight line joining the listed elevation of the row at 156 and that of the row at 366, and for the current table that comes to 229 km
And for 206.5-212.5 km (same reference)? 207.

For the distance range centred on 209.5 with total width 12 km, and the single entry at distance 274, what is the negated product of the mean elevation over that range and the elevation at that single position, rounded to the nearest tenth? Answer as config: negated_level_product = -27.9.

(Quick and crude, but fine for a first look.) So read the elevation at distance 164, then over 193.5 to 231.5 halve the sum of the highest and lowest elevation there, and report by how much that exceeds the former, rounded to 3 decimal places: 0.072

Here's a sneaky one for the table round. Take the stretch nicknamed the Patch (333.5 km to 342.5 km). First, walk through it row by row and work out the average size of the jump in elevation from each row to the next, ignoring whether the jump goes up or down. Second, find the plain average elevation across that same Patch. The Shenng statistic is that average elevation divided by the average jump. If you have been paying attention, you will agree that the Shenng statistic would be 42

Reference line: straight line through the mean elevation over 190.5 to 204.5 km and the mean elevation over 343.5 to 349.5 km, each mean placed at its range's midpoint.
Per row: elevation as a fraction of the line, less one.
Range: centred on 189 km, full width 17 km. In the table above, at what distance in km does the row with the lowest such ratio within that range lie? 182 km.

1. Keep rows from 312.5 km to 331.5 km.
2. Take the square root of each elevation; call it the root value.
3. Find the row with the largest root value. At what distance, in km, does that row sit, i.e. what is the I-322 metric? 318 km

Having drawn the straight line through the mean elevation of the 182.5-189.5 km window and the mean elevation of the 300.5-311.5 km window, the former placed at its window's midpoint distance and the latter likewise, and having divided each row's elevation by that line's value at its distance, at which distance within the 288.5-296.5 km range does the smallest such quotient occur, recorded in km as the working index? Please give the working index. 296 km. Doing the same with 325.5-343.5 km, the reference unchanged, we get 342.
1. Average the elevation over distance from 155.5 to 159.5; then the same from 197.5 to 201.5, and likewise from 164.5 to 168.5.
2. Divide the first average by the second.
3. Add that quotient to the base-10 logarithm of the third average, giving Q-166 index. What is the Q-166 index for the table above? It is 1.60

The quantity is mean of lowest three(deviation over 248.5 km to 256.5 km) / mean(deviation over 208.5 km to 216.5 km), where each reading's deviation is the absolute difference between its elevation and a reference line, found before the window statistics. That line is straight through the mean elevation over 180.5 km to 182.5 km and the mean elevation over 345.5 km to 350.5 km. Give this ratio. 0.7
